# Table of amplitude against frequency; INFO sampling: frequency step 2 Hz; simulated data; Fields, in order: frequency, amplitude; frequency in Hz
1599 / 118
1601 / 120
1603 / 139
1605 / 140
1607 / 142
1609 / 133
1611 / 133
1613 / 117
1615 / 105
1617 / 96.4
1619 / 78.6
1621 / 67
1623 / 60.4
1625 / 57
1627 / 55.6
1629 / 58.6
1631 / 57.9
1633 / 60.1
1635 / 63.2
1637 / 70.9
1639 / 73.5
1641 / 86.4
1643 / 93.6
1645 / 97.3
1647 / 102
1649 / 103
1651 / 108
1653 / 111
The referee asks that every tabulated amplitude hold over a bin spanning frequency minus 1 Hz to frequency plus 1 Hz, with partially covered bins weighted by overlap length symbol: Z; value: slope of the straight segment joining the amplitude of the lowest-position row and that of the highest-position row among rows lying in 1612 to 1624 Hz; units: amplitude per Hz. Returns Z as -6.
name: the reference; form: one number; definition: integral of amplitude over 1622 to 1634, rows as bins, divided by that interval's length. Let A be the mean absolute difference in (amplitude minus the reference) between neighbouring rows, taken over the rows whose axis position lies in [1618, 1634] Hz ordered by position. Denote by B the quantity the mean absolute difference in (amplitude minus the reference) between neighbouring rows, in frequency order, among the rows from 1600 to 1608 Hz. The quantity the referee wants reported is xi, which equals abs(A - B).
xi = 3.2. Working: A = 4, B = 7.3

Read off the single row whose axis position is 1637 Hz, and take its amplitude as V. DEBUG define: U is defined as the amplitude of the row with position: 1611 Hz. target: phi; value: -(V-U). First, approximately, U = 133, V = 70.9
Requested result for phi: 62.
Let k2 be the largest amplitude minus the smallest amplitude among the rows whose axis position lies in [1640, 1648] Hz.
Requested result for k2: 16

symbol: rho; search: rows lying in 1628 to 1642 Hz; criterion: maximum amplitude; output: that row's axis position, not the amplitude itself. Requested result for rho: 1641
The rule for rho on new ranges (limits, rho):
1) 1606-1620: 1607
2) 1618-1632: 1619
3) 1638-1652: 1651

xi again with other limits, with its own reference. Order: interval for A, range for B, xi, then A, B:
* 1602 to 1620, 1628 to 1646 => 3.3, 8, 5.0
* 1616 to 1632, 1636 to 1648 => 0.1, 6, 6.2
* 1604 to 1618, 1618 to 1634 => 3.8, 8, 4.1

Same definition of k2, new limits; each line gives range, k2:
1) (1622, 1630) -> 5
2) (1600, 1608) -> 22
